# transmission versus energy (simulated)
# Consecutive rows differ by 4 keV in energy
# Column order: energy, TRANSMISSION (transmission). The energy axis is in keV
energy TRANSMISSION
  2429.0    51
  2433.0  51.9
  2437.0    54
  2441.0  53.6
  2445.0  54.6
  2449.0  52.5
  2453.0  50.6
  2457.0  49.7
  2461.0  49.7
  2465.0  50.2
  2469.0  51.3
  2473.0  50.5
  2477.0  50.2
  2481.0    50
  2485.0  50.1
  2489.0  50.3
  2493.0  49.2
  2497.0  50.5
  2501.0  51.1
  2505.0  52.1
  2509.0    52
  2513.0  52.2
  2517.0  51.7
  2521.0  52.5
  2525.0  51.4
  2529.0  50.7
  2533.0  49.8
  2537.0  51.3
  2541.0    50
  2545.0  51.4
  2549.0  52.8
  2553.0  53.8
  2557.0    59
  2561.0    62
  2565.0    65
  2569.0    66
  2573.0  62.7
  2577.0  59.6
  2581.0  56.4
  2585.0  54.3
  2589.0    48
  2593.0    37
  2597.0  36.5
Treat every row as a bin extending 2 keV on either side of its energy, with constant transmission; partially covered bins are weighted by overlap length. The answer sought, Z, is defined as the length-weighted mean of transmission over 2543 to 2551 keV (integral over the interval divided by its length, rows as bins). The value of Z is 52.1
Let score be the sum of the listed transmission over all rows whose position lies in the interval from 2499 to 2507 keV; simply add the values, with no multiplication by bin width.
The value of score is 103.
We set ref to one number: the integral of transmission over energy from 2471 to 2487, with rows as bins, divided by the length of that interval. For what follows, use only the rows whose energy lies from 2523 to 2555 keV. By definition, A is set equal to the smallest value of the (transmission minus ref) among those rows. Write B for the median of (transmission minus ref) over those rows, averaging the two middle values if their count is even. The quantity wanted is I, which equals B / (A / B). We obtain -3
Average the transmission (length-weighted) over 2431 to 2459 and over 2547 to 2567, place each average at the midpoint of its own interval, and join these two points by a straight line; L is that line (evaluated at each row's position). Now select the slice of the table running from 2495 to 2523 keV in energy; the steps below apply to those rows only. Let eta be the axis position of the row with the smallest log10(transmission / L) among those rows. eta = 2497.0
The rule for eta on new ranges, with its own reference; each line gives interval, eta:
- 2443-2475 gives 2461.0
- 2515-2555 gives 2541.0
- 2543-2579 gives 2545.0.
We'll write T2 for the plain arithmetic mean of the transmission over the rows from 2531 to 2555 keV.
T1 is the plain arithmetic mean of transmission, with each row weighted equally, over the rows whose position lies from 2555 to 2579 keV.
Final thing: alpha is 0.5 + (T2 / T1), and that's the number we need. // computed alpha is 1.33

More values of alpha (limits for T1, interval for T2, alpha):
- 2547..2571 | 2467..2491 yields 1.34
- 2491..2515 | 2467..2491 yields 1.48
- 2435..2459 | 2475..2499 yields 1.45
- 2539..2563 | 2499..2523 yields 1.45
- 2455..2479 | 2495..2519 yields 1.53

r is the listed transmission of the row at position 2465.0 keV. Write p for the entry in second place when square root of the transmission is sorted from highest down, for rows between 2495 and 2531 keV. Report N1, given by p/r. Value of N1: 0.144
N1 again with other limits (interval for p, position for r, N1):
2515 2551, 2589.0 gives 0.151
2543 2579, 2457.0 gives 0.162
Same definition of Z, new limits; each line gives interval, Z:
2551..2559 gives 56.4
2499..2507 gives 51.6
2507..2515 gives 52.1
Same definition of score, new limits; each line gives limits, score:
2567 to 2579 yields 188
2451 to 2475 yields 302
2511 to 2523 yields 156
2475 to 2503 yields 351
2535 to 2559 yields 318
